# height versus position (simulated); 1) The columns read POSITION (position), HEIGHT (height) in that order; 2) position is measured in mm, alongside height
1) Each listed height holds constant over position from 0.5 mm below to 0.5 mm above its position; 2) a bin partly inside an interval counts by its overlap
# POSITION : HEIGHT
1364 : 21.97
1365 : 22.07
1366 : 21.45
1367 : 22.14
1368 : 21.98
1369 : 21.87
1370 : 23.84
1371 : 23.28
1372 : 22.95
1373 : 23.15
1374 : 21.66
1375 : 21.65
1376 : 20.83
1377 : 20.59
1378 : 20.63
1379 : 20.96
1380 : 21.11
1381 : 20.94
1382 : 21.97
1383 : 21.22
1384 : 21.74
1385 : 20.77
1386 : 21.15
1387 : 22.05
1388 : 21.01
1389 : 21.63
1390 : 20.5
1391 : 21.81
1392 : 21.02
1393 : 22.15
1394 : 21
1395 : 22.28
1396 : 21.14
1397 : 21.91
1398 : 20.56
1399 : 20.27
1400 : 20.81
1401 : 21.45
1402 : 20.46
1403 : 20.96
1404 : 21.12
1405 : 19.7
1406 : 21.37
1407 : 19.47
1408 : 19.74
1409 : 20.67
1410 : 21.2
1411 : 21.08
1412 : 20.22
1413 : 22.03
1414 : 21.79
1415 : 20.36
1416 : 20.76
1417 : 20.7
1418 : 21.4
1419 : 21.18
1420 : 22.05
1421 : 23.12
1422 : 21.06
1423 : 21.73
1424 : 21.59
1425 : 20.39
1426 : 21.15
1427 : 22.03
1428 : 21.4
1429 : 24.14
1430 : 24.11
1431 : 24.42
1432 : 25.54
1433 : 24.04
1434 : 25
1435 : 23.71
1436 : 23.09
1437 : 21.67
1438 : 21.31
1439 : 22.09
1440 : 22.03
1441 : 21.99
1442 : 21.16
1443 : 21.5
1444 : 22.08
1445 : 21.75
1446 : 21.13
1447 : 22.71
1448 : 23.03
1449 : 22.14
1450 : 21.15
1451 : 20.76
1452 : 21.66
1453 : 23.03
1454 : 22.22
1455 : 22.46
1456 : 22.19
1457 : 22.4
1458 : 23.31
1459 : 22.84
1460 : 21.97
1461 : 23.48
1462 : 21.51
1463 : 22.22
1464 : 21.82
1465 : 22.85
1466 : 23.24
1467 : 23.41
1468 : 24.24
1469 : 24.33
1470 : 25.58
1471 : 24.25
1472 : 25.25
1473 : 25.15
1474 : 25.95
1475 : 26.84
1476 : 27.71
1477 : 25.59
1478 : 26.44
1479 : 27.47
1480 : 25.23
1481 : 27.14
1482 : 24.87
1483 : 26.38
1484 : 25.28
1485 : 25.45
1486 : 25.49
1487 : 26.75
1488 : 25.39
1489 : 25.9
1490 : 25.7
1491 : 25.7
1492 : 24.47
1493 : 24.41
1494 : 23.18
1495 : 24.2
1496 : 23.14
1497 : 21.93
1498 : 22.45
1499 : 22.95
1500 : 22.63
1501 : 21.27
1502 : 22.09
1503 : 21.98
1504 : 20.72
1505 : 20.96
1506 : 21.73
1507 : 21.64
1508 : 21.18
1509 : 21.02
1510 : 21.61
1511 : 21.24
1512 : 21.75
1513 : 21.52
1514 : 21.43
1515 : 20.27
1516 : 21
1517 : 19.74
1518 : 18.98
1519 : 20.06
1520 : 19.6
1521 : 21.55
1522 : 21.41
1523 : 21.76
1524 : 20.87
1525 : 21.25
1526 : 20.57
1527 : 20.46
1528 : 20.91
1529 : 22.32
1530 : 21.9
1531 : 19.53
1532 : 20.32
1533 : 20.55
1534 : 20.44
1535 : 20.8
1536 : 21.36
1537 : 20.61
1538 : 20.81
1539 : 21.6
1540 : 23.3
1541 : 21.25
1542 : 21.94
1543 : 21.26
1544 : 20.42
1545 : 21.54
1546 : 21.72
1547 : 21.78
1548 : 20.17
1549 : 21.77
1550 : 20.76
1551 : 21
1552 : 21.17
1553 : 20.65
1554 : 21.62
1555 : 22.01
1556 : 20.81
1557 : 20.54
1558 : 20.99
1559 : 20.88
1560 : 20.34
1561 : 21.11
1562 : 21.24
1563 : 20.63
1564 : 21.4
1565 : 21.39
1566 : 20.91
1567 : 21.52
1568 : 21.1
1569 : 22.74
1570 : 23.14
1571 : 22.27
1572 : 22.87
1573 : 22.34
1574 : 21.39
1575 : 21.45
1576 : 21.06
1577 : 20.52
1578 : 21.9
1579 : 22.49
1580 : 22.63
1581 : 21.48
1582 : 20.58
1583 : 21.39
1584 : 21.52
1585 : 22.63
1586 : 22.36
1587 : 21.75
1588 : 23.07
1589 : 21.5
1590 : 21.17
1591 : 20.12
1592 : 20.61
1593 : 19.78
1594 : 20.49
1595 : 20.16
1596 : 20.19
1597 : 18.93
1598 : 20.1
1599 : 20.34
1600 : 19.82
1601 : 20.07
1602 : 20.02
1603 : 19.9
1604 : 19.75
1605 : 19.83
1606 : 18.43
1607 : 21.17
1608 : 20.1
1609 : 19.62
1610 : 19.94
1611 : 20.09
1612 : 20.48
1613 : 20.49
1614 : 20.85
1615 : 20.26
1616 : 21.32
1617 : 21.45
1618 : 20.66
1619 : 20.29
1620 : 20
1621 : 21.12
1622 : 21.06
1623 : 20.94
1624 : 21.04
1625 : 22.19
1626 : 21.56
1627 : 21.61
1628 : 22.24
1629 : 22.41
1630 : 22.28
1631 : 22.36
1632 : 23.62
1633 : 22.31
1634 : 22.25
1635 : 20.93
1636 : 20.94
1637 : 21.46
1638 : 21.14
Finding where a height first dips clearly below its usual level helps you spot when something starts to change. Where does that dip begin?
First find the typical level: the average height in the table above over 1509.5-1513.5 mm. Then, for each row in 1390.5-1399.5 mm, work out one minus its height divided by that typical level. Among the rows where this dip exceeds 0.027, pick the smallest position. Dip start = 1398 mm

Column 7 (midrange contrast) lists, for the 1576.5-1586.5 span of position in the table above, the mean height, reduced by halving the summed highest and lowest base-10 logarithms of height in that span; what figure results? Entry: 20.4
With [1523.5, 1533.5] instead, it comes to 19.5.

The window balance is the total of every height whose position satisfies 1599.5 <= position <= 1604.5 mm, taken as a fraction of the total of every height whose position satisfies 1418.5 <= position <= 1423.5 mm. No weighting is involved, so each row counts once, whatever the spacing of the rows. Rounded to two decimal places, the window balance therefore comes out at 0.91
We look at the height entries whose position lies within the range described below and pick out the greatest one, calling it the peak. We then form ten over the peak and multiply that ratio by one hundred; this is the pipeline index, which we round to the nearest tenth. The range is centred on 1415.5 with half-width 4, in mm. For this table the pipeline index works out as 45.4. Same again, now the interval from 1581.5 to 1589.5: 43.3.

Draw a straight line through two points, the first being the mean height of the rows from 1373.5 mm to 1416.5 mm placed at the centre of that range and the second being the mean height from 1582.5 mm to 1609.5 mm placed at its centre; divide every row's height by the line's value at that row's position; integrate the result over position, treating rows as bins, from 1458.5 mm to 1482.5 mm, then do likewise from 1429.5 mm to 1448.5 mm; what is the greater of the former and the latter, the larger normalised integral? 28.2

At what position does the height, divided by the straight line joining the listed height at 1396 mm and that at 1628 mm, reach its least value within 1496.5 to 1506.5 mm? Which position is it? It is 1504 mm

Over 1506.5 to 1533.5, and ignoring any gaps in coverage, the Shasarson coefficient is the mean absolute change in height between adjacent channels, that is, 0.69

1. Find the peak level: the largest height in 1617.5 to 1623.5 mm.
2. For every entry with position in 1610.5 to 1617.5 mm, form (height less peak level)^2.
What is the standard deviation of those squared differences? 0.4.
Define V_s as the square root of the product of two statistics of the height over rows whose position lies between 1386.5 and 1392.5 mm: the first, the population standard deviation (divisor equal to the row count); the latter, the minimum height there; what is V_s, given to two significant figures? 3.3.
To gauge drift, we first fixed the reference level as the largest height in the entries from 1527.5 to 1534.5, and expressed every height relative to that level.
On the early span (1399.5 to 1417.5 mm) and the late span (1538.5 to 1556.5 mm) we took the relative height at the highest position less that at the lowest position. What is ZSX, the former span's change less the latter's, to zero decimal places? 1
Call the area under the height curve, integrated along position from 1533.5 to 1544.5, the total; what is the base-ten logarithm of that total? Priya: 2.37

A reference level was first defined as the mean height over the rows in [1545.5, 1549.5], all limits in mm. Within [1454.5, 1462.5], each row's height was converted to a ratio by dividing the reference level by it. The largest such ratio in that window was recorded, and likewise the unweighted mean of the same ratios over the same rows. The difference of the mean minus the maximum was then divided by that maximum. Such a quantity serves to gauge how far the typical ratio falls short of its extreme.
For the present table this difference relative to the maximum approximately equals -0.044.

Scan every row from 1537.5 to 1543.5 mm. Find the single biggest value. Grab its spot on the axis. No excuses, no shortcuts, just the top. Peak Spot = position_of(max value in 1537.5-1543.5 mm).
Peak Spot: 1540 mm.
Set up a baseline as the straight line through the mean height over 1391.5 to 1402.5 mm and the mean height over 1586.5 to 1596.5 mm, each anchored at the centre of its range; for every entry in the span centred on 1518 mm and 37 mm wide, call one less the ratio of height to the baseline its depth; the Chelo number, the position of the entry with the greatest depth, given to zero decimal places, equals 1518 mm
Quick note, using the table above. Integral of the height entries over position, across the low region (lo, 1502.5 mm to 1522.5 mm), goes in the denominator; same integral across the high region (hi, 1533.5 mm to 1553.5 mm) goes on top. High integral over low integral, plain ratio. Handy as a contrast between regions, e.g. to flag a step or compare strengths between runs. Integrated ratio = 1.01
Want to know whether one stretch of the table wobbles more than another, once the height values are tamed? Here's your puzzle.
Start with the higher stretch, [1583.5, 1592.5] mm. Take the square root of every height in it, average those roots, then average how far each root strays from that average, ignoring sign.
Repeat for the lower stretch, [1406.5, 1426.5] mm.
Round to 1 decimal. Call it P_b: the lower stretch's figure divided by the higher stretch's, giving 0.9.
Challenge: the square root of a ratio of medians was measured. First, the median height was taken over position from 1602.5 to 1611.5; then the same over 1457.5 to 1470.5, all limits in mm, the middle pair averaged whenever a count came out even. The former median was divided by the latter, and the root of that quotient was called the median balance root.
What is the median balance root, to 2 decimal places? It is 0.93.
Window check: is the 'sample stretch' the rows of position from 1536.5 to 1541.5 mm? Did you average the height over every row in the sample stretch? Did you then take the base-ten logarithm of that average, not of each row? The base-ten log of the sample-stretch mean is 1.33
